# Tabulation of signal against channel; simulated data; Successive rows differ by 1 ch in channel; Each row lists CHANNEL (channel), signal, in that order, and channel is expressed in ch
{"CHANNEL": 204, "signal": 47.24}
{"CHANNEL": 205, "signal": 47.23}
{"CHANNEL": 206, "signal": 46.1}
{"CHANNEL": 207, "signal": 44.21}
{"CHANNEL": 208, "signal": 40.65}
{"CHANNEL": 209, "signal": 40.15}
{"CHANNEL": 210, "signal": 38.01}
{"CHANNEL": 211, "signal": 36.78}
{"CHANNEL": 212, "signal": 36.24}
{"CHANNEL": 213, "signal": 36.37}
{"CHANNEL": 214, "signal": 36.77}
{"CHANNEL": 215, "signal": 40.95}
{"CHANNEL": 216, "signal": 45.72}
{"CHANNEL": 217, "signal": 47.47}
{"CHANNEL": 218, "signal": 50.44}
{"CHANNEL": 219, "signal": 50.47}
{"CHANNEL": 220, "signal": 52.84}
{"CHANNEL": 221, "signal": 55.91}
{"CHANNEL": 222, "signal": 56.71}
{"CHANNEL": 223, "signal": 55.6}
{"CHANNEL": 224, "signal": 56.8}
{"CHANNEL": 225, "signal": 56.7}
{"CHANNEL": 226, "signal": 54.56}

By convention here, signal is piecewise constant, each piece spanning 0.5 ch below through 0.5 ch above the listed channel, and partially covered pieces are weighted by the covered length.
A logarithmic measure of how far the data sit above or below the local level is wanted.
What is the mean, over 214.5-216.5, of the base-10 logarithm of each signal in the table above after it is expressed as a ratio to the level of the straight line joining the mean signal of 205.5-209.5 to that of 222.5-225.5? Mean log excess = -0.057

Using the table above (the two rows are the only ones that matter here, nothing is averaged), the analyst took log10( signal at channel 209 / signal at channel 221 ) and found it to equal -0.14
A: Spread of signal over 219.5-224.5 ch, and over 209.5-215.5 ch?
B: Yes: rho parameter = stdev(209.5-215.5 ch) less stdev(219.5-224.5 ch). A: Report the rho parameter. 0.2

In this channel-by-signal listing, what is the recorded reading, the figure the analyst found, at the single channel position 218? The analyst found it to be 50.44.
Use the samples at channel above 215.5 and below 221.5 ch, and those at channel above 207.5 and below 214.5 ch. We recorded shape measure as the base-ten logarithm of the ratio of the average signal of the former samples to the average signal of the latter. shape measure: 0.12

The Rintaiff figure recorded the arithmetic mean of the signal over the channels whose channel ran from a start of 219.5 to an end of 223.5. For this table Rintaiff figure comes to 55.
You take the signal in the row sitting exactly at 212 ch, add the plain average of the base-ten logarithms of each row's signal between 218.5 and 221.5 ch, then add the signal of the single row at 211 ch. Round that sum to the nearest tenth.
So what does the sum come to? 74.7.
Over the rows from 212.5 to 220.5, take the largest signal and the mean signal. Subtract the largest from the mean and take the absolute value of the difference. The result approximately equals 8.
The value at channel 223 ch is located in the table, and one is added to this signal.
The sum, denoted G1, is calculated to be 56.6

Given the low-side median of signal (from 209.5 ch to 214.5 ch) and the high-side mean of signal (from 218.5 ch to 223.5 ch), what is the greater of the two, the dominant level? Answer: 54.3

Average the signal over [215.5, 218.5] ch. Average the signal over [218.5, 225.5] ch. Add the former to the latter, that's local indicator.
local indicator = 103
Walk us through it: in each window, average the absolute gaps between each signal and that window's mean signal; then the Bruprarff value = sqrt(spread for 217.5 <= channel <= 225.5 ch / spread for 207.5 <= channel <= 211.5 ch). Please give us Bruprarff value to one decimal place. 1.3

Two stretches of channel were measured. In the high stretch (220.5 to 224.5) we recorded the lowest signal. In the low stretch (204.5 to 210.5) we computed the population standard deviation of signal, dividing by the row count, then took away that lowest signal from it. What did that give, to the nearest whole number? -52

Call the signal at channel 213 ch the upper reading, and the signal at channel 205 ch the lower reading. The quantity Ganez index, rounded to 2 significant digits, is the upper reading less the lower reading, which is -11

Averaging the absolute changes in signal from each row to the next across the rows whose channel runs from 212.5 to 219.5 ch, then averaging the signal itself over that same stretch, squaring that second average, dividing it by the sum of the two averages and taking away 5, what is 37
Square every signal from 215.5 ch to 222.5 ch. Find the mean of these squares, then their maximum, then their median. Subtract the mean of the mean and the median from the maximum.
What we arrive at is 616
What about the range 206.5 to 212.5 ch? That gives 413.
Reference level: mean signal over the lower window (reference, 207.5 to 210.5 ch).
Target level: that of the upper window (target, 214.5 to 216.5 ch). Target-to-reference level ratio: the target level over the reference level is 1.09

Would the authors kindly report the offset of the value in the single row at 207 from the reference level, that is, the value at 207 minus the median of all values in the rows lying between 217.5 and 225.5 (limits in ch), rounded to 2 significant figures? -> -12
